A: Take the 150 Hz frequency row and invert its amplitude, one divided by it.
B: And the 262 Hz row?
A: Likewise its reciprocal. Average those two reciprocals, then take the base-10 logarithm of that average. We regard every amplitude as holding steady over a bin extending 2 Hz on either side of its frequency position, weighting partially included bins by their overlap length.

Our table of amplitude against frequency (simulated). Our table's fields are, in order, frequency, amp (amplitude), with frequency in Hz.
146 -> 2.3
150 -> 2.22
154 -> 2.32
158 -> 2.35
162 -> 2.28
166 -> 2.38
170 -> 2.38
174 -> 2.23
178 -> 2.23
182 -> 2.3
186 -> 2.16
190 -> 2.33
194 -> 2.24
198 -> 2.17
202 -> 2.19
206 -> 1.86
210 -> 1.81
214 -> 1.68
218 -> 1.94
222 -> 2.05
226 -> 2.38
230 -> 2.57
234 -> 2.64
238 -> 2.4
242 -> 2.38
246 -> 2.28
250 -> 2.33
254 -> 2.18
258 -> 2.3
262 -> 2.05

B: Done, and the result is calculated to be -0.329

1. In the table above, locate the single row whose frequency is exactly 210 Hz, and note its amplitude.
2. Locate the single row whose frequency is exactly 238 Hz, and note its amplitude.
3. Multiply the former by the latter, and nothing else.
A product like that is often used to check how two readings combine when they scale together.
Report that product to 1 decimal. 4.3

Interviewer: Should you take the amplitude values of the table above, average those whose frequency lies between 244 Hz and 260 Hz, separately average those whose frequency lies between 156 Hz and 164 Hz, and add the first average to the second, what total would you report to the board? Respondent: 4.59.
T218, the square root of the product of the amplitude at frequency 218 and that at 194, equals 2.08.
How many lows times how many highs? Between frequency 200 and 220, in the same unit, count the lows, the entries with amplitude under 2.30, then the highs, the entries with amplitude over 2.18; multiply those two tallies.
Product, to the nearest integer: 5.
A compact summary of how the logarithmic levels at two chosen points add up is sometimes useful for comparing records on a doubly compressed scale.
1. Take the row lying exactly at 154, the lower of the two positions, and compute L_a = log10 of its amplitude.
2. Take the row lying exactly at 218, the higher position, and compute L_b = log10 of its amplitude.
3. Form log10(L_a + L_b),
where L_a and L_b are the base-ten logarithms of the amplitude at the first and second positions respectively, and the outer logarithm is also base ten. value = -0.18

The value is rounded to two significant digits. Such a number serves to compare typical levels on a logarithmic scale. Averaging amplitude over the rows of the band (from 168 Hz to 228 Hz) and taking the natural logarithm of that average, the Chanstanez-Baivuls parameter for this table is 0.76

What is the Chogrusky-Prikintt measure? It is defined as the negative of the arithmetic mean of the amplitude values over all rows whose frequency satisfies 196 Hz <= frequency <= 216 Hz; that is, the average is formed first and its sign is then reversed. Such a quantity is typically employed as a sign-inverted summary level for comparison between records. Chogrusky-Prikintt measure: -1.94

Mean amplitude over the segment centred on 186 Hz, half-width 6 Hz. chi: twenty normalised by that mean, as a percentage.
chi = 884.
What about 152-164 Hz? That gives 863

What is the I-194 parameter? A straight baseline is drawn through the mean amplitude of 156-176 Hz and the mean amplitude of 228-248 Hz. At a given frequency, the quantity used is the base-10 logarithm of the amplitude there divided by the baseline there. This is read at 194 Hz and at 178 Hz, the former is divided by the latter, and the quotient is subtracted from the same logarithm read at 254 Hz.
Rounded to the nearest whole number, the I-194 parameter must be -1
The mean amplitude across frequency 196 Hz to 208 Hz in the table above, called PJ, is 2.07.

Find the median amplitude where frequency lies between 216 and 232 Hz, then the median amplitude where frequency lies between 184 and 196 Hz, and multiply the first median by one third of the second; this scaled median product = 1.65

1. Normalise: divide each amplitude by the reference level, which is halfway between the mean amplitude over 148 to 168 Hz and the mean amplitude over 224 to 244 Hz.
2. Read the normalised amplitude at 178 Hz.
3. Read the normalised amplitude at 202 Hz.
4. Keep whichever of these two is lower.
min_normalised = 0.92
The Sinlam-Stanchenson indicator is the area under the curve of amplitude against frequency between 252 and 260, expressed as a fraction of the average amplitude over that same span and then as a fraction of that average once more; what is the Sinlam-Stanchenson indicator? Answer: 3.6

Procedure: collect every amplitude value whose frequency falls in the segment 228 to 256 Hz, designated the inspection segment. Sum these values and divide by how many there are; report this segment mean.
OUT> 2.40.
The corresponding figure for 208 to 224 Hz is 1.87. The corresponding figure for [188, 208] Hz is 2.16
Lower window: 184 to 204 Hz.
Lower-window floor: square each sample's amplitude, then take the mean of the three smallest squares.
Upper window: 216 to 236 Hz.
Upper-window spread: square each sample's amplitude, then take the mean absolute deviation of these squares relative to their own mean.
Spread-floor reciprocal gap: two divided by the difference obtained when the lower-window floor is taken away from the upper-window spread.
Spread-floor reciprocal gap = -0.56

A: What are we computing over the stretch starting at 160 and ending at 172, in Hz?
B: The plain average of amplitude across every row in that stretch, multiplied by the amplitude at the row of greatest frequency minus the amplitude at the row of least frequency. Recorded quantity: 0.2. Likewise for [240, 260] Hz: -0.2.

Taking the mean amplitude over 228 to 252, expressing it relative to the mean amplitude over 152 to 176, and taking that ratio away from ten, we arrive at 8.95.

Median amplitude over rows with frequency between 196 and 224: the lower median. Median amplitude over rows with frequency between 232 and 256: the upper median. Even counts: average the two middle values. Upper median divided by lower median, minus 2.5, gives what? -1.29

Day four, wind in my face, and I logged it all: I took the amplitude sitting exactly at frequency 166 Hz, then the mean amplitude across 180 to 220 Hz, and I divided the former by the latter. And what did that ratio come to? 1.15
